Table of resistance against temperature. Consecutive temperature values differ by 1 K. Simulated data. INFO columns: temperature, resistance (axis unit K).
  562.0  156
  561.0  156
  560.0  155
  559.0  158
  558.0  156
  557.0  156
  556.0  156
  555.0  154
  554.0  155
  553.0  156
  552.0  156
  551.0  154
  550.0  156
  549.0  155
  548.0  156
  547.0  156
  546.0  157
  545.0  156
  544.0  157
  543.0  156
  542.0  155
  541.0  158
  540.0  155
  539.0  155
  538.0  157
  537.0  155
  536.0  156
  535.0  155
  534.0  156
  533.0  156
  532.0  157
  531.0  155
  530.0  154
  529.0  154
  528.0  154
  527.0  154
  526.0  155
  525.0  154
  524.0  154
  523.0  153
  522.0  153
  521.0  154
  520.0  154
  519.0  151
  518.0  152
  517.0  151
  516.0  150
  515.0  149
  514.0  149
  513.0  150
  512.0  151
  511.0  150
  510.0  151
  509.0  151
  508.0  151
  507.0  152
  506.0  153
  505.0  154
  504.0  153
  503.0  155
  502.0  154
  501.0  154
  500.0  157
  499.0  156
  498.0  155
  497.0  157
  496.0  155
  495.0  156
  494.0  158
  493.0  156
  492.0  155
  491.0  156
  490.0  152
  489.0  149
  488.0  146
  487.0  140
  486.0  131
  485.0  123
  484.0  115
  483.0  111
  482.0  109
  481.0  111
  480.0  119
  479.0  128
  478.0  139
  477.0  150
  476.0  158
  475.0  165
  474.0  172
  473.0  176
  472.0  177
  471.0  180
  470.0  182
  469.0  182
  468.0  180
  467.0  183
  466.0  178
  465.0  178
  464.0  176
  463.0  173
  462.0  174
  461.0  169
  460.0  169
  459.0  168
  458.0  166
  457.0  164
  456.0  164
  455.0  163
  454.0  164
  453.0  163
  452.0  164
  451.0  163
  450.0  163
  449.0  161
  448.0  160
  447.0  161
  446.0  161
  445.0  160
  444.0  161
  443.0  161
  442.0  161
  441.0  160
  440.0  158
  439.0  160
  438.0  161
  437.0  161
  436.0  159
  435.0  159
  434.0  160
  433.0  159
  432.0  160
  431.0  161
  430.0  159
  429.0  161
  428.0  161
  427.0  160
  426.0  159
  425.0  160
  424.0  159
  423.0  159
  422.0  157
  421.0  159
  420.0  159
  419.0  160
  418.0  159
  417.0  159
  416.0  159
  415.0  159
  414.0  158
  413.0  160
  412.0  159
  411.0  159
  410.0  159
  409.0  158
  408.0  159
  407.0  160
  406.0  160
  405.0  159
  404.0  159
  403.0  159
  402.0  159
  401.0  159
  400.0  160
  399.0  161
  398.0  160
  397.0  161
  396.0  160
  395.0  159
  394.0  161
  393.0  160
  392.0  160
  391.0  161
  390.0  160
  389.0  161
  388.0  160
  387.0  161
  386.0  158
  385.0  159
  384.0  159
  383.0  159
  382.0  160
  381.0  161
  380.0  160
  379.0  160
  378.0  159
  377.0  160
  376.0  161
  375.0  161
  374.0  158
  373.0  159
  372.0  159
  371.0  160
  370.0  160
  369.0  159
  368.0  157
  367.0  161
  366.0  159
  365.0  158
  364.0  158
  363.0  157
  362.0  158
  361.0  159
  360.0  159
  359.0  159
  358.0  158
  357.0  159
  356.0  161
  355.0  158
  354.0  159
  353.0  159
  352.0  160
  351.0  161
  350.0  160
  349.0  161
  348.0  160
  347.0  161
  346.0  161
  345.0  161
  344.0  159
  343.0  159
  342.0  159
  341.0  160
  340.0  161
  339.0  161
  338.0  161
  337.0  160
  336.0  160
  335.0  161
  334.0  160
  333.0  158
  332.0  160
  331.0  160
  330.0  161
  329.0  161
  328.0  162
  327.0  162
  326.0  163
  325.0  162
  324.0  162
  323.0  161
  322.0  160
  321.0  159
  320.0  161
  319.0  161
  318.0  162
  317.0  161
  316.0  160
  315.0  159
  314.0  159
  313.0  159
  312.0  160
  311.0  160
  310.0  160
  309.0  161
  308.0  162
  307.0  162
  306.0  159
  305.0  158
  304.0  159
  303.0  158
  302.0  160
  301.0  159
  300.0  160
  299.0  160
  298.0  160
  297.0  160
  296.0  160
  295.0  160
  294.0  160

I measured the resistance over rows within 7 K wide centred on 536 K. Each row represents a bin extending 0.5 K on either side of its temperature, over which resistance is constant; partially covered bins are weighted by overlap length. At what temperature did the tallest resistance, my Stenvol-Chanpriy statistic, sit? 538.0 K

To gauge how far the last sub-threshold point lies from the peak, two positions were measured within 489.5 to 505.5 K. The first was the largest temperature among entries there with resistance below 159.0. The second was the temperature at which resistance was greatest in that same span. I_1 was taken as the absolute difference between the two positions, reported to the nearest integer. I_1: 11 K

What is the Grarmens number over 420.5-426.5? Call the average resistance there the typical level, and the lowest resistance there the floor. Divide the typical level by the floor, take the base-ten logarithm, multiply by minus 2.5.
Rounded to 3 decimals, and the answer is -0.013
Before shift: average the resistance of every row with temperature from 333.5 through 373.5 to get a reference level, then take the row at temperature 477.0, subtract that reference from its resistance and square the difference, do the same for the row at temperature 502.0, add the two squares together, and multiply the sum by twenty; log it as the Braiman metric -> 2440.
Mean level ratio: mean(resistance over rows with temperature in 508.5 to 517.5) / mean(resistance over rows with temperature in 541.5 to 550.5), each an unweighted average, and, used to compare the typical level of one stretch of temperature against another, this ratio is 0.96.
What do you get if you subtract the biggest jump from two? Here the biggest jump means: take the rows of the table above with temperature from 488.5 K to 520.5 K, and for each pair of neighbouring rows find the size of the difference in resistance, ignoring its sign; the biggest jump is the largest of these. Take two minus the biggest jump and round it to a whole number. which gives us -2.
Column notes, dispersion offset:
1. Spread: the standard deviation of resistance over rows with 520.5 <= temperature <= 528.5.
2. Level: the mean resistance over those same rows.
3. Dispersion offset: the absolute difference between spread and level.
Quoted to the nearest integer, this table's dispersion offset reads 153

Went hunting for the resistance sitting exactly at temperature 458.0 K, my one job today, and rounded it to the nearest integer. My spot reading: 166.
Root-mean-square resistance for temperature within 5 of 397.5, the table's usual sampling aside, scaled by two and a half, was 400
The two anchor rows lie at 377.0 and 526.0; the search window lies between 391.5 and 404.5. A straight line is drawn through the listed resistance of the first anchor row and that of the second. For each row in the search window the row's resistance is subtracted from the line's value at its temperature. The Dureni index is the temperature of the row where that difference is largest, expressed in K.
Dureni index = 395.0 K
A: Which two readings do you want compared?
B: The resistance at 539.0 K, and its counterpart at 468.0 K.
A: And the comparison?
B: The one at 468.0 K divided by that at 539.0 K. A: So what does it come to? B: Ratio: 1.16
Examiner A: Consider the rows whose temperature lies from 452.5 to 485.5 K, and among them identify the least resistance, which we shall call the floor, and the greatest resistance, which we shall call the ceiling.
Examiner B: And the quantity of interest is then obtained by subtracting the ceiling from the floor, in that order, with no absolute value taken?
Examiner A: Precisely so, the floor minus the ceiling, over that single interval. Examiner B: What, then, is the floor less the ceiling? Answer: -74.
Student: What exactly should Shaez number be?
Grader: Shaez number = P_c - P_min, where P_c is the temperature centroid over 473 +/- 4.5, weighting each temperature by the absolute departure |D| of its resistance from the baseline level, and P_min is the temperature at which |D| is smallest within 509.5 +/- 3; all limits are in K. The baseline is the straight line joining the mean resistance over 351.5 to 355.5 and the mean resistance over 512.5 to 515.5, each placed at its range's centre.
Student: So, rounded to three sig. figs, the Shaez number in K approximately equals -39.2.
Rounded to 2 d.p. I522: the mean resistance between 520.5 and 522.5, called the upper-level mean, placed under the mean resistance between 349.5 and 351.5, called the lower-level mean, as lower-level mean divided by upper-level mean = 1.05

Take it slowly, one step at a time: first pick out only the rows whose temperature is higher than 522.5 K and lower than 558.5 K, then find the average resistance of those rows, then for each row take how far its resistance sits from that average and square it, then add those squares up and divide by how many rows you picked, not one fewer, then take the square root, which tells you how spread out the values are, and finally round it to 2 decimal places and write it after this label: 1.11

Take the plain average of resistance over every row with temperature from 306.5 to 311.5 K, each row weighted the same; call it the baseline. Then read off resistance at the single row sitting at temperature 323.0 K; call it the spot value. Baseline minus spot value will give 0.0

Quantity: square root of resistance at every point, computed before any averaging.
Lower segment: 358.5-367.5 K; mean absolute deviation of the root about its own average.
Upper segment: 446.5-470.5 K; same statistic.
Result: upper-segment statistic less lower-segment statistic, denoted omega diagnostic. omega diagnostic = 0.22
